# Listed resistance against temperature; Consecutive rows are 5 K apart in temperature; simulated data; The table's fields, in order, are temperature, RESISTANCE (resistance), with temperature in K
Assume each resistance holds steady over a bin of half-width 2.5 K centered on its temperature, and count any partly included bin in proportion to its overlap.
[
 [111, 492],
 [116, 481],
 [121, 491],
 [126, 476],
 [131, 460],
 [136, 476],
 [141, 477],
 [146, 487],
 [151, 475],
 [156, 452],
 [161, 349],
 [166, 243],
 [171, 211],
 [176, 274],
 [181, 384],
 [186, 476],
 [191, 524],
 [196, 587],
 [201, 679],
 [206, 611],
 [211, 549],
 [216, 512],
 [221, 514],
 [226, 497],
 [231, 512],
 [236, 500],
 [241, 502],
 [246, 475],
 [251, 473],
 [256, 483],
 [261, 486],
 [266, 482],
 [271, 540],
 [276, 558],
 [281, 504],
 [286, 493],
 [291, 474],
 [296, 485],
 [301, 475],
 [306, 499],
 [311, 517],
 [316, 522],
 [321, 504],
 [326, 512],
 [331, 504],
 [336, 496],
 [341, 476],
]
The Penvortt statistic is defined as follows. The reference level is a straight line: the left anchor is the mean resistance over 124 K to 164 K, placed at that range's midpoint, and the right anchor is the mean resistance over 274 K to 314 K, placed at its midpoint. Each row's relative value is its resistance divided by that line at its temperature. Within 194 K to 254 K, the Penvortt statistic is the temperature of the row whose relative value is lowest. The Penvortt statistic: 251 K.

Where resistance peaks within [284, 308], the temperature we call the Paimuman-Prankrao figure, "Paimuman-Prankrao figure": 306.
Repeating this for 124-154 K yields 146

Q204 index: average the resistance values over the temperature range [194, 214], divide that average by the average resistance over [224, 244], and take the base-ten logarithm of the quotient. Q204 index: 0.08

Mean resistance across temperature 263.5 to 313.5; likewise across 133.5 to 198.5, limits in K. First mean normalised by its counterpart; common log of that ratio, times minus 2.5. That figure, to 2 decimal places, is -0.20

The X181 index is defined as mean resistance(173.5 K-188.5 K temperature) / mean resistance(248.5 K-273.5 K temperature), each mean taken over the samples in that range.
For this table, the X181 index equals 0.77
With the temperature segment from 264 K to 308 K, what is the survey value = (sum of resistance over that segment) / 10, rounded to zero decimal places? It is 451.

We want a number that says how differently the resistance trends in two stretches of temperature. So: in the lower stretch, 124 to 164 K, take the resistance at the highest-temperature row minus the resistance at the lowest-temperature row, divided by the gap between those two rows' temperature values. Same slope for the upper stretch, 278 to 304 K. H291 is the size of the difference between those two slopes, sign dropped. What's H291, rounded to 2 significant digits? 2.2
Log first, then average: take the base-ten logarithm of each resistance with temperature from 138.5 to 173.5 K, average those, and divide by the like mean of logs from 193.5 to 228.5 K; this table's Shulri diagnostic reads 0.933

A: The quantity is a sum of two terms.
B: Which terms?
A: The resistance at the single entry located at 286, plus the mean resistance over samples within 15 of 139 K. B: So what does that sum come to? 968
